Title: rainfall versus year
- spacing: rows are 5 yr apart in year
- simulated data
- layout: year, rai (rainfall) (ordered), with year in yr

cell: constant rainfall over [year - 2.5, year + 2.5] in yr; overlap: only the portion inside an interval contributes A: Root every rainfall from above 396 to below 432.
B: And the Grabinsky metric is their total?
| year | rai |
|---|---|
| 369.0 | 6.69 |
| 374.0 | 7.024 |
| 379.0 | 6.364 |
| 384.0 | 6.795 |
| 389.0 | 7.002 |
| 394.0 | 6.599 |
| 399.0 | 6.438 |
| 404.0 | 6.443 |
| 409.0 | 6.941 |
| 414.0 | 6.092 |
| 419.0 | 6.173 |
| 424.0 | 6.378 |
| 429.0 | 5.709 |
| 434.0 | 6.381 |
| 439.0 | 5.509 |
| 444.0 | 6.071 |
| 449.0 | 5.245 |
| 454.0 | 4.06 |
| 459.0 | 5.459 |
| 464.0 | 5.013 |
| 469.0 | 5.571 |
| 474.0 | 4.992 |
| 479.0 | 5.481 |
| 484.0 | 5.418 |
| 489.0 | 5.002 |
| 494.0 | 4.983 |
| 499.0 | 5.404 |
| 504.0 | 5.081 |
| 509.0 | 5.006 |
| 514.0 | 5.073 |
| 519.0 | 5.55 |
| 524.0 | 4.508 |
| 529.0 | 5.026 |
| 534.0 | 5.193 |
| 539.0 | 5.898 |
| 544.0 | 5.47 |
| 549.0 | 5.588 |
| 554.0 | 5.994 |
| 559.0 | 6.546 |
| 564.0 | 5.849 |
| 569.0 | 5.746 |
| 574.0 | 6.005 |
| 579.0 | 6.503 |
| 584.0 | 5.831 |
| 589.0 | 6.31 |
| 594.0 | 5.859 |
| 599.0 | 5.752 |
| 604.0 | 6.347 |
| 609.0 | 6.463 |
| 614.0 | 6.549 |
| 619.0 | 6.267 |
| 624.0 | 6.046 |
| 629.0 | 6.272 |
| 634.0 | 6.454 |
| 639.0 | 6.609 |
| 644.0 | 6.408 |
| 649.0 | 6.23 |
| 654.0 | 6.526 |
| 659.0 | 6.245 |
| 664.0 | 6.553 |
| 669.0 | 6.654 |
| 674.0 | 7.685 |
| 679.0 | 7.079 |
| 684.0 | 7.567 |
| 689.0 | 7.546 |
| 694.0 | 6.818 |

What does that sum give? 18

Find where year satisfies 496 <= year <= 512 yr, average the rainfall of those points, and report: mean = 5.2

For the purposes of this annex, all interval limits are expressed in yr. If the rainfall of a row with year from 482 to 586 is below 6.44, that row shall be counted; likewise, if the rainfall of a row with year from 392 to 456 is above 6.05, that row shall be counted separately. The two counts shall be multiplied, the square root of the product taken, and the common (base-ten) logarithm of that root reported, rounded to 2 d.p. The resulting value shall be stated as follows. 1.12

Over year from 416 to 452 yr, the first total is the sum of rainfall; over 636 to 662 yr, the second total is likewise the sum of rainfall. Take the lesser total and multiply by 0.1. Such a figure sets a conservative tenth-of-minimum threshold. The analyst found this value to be 3.2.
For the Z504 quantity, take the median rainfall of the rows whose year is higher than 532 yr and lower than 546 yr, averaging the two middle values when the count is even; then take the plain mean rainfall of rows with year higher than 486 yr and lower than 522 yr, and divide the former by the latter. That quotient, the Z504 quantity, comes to 1.06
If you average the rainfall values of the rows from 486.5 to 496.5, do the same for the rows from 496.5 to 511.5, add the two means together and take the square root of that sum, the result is 3.19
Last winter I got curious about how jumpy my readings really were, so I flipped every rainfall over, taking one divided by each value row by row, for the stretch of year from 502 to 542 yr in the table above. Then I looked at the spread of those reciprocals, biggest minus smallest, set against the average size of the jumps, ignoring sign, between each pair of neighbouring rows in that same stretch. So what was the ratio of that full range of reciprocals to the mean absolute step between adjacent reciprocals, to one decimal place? 3.1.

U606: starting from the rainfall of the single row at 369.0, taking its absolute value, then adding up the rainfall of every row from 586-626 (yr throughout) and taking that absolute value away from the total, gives 43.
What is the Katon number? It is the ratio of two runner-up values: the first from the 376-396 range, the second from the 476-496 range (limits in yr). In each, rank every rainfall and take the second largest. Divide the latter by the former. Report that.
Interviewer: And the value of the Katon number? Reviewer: 0.80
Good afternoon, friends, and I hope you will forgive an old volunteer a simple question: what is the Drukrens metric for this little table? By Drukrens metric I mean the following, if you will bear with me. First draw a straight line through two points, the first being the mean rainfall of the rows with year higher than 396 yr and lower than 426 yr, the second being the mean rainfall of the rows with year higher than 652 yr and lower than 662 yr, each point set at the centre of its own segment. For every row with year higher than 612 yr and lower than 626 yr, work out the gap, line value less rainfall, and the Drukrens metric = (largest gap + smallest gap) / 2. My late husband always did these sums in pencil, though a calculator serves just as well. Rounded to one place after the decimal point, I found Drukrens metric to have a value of 0.1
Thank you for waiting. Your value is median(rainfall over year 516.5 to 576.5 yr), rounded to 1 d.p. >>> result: 5.7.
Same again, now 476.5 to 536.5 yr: 5.1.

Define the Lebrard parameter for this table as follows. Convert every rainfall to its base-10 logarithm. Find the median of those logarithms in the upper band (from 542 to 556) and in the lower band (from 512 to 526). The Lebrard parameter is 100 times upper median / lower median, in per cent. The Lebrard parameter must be 106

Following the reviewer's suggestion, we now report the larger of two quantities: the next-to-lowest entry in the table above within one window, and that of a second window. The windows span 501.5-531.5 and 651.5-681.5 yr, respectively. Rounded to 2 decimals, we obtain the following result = 6.53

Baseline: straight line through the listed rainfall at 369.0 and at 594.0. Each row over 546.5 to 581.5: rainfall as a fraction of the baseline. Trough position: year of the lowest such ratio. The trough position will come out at 549.0 yr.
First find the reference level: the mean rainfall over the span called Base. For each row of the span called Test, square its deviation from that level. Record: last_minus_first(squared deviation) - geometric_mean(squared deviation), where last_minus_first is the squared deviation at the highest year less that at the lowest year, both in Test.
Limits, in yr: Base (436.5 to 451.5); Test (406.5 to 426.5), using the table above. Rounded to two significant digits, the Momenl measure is -1.7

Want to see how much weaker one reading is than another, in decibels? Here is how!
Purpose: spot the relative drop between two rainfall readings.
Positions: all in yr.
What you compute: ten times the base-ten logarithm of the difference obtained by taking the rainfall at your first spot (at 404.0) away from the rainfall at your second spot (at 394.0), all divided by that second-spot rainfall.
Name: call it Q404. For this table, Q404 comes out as -16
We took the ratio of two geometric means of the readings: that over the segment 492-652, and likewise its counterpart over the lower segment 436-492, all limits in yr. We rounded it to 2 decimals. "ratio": 1.11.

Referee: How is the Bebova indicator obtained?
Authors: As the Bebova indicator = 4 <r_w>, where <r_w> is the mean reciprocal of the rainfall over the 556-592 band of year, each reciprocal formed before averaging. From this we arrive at 0.66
